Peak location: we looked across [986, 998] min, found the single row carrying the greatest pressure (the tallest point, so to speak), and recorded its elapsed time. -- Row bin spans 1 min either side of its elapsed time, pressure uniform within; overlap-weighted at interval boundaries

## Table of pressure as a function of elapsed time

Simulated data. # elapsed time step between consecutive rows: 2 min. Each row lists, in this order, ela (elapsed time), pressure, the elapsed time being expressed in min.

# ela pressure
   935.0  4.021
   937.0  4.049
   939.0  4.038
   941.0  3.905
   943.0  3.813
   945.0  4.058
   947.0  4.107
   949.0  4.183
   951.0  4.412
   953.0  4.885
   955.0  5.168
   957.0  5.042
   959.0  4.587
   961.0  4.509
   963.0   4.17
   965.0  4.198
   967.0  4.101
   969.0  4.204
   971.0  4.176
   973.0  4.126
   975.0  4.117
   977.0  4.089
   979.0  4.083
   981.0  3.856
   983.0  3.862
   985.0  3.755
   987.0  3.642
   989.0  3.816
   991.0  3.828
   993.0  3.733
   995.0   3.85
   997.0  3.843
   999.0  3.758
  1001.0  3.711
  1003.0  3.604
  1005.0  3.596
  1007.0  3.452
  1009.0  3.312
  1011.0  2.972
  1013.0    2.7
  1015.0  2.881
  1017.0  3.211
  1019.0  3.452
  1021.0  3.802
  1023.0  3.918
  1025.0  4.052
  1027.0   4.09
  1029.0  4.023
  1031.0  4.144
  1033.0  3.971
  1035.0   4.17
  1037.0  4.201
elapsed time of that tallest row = 995.0 min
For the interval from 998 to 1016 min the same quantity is 999.0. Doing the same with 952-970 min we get 955.0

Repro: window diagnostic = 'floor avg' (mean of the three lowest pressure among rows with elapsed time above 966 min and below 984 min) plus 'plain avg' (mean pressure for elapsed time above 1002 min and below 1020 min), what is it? 7.18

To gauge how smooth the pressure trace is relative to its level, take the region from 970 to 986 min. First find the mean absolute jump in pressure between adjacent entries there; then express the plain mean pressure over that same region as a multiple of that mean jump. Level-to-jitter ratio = 65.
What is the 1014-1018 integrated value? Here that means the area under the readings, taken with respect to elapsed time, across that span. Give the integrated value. 12.2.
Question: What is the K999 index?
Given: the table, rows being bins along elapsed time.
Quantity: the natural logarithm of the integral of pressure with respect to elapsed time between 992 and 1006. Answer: 3.95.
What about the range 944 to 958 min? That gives 4.15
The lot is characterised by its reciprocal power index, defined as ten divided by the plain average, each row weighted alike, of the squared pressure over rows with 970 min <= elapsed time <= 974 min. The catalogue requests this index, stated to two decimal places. 0.58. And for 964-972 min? 0.58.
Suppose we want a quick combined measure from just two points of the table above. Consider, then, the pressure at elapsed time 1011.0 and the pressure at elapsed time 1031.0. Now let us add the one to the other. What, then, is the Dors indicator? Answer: 7.1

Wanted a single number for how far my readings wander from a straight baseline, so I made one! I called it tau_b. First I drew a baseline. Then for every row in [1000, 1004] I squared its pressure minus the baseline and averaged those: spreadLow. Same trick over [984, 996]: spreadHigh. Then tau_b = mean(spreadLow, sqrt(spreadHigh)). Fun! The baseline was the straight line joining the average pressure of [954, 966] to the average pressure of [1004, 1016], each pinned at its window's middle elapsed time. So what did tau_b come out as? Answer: 0.114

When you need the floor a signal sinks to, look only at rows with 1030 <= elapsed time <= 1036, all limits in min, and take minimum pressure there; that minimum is 3.971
